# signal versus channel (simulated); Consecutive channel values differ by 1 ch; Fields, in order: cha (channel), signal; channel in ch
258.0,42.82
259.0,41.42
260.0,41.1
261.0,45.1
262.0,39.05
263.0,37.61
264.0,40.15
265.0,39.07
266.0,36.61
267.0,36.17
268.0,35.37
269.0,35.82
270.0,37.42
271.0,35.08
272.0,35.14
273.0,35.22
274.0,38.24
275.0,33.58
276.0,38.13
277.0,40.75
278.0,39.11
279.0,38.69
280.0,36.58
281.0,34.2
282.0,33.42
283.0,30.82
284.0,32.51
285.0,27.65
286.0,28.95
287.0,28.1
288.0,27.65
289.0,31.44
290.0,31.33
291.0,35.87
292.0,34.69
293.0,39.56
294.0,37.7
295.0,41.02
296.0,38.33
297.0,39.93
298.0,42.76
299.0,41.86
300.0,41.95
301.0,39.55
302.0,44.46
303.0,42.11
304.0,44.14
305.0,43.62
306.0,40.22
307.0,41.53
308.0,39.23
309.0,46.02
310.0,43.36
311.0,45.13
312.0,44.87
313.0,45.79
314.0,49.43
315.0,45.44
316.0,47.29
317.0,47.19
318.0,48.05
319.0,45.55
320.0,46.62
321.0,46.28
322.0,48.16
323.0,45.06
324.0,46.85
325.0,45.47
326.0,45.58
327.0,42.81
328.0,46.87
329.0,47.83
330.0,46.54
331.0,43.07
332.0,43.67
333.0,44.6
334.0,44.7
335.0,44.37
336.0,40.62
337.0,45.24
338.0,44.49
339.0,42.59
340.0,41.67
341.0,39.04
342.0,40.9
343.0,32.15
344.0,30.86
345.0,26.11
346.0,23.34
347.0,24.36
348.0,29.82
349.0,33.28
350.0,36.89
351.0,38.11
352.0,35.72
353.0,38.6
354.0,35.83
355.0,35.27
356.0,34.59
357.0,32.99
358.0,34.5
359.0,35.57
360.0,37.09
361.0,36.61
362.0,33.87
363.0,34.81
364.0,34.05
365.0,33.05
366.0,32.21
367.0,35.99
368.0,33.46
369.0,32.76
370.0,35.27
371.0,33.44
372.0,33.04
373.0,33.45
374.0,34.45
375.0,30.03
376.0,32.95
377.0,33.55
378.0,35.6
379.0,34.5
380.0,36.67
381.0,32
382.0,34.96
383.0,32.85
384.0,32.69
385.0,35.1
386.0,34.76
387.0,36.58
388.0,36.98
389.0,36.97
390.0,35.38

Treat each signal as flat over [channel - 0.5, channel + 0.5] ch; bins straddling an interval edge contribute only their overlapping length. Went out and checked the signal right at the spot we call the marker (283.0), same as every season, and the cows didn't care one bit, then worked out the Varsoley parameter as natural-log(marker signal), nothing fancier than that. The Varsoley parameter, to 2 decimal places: 3.43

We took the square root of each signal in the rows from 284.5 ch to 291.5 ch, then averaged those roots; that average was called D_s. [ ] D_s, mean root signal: 5.48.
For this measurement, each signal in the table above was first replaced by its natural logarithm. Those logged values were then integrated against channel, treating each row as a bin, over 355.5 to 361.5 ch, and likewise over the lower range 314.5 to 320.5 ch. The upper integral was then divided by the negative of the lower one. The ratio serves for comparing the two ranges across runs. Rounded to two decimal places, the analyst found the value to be -0.93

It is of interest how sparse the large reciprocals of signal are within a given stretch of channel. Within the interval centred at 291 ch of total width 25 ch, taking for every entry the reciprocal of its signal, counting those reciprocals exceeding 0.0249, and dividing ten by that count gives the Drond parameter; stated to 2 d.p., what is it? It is 0.53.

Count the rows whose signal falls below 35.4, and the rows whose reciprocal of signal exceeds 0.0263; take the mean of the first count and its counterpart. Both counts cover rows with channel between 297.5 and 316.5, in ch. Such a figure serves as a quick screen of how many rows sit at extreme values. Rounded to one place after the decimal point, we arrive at 0.0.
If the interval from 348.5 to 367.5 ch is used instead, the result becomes 13.5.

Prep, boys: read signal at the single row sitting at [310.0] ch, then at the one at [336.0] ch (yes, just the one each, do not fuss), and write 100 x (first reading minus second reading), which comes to 274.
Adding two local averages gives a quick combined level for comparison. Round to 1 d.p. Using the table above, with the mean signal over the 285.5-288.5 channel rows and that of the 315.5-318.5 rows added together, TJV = 75.7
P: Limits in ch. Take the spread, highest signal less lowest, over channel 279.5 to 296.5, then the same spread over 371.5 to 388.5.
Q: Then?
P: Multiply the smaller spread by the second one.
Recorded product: 48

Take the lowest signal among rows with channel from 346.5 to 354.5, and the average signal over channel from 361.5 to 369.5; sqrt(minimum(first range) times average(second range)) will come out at 28.7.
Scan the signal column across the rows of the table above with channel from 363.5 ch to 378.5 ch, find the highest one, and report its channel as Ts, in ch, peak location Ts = 367.0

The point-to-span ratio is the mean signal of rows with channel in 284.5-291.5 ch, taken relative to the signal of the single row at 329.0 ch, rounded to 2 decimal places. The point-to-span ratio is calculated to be 0.63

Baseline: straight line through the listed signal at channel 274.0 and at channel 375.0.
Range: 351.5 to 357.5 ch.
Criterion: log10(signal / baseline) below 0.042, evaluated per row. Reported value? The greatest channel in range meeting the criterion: 357.0 ch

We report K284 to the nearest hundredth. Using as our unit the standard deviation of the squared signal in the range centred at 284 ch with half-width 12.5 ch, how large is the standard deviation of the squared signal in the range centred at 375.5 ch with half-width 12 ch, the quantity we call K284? 0.37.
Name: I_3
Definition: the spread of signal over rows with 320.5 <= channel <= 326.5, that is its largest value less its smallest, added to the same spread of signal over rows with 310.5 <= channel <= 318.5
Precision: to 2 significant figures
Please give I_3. 7.7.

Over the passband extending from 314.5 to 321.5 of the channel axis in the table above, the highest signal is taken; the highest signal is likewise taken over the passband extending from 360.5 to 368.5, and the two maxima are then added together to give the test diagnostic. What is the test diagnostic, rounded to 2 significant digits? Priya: 85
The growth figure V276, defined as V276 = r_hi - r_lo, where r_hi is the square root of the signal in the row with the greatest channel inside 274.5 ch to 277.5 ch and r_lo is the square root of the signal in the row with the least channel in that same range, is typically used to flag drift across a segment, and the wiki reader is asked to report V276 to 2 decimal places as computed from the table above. 0.59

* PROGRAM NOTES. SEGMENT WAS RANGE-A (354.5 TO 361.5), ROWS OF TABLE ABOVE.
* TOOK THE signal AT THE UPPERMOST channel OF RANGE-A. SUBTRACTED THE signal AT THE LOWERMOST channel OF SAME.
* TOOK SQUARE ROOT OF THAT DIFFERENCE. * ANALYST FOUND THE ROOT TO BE 1.2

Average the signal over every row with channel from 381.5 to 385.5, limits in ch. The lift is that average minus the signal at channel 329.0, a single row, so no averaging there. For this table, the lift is -14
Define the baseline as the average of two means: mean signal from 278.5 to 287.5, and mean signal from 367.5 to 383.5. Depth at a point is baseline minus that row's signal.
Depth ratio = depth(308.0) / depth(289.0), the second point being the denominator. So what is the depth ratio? -4.0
